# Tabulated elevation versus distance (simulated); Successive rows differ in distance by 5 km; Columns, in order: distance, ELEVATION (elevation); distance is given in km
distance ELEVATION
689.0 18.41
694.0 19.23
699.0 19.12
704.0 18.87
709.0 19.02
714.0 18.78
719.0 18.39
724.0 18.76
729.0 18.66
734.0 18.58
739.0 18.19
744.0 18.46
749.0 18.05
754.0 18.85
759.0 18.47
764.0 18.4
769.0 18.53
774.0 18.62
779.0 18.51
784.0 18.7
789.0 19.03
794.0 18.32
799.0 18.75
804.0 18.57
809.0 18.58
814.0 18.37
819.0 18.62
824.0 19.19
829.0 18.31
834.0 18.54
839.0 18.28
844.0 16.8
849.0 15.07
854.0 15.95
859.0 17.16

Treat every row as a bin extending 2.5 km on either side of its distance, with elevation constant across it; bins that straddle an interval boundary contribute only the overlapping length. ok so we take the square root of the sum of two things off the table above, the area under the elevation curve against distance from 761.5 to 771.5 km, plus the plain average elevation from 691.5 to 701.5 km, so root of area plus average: 14.3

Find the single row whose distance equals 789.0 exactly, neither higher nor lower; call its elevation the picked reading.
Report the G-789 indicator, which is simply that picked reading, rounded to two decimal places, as 19.03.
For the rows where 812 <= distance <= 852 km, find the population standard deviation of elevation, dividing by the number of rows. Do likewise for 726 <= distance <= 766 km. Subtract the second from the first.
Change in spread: 1.00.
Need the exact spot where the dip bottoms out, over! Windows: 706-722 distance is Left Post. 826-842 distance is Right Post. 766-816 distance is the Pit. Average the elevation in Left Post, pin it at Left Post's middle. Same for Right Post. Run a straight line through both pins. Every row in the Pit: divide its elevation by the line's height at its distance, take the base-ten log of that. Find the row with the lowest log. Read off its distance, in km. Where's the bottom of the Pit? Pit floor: 794.0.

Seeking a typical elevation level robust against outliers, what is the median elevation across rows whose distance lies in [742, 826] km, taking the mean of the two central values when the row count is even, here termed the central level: 18.6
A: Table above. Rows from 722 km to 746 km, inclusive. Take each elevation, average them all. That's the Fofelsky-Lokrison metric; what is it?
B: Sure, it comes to 18.5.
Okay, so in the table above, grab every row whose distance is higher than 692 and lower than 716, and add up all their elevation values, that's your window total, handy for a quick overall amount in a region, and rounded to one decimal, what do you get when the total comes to 95.0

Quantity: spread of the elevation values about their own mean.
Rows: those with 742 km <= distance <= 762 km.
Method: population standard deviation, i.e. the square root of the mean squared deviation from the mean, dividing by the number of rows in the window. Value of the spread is 0.28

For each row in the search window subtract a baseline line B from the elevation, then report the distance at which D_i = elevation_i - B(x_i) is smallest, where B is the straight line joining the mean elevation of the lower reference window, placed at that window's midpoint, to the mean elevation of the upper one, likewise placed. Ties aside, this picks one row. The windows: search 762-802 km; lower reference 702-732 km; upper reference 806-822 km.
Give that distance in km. 794.0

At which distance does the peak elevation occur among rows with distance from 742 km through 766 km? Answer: 754.0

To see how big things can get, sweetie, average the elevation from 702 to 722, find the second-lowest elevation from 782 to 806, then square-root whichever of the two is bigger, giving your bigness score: 4.33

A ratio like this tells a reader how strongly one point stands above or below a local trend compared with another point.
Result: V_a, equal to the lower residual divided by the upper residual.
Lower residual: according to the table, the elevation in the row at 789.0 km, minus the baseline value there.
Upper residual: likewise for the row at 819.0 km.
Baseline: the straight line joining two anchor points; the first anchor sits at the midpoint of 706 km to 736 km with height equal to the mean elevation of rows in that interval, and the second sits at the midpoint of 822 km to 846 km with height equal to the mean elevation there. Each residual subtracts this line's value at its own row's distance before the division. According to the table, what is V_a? 1.9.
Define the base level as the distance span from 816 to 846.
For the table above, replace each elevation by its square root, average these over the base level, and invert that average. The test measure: 0.234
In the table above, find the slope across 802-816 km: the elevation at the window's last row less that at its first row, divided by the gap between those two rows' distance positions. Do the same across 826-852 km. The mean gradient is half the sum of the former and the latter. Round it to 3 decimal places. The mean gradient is -0.091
